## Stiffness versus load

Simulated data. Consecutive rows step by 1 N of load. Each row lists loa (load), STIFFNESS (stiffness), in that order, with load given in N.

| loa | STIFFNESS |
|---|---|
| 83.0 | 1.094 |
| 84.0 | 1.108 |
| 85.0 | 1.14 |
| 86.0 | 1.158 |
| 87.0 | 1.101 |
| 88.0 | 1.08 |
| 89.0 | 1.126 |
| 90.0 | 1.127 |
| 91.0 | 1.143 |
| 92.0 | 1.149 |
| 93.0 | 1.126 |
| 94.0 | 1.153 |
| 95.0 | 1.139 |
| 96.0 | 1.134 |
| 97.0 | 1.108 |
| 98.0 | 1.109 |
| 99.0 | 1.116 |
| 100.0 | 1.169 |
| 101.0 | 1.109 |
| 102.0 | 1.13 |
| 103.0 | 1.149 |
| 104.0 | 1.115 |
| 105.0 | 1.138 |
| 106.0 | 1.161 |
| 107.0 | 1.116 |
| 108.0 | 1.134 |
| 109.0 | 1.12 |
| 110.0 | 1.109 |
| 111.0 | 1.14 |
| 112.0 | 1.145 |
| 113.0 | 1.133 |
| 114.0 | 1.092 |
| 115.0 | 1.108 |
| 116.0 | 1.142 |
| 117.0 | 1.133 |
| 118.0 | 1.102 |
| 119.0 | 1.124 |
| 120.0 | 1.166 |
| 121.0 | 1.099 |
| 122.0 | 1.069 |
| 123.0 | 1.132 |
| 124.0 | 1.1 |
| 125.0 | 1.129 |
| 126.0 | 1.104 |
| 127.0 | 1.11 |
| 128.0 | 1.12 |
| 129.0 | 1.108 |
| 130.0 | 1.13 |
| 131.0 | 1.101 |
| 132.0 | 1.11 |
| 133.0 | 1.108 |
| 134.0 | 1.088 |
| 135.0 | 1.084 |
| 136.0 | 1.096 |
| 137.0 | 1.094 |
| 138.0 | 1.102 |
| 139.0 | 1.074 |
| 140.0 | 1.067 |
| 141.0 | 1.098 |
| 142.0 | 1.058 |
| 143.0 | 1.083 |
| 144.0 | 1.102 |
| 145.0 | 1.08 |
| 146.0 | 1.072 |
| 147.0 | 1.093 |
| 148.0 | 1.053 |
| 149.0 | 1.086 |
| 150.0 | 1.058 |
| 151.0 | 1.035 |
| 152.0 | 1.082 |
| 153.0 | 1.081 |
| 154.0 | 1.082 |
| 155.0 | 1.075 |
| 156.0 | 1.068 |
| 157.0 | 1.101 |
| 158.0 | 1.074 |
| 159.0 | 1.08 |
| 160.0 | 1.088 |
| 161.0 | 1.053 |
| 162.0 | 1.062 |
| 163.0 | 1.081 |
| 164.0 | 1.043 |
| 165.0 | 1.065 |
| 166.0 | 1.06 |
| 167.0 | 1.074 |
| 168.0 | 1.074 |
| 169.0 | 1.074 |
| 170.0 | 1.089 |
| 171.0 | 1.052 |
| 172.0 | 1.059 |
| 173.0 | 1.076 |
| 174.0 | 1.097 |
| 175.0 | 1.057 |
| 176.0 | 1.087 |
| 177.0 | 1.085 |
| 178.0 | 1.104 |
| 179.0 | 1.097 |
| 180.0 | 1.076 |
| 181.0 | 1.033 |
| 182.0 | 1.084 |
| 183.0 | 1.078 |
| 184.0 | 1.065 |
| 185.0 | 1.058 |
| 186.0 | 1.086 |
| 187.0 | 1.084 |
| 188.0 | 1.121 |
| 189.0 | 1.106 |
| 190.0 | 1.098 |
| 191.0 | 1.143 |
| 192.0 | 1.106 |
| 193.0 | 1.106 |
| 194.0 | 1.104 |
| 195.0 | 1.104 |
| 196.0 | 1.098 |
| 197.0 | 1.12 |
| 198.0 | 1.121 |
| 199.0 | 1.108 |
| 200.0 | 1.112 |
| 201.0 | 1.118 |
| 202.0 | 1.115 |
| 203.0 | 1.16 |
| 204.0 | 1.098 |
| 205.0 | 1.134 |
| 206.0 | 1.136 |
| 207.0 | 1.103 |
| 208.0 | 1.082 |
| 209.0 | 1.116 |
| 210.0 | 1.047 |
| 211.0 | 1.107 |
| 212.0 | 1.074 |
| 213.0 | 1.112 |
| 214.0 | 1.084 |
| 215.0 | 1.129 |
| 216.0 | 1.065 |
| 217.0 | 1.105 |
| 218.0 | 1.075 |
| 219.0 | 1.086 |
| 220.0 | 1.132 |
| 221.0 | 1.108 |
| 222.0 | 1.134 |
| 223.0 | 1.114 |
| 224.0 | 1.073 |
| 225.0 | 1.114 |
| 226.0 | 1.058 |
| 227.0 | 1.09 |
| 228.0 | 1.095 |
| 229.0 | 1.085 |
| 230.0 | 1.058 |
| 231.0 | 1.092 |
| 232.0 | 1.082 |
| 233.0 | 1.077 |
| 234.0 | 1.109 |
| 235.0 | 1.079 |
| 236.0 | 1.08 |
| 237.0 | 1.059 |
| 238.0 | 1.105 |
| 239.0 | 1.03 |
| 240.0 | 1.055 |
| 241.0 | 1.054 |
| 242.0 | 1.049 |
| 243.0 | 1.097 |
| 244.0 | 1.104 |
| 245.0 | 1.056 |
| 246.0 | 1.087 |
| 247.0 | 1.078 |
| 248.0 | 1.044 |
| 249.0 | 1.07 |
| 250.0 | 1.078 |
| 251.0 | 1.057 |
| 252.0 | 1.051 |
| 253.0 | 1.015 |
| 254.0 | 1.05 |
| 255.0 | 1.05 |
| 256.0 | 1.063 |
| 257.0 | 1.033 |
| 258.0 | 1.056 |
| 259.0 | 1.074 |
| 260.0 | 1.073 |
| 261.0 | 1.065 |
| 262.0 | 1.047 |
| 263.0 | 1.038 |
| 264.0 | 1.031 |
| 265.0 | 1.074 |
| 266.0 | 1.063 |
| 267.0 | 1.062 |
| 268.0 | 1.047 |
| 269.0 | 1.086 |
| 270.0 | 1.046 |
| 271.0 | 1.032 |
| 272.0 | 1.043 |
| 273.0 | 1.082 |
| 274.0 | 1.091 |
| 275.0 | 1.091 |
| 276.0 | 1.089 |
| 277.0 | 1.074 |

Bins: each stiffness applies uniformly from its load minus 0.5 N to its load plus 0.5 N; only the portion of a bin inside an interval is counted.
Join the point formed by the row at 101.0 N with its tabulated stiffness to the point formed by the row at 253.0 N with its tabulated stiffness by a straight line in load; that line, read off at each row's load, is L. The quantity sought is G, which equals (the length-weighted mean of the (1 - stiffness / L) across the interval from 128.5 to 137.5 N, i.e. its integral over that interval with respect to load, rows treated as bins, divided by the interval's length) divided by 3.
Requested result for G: -0.004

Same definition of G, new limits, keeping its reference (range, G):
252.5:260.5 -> -0.013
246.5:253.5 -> -0.013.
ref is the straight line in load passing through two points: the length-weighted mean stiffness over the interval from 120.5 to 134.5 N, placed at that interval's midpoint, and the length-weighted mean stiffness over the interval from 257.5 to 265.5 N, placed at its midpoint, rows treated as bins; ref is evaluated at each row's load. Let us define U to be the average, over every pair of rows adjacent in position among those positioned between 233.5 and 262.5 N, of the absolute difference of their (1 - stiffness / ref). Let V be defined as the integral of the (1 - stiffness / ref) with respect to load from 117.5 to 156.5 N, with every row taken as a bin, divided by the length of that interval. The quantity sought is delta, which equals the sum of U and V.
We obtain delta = 0.031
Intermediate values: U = 0.021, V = 0.010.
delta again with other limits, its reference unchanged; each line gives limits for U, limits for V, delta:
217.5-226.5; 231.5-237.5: 0.018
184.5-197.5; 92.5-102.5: 0.006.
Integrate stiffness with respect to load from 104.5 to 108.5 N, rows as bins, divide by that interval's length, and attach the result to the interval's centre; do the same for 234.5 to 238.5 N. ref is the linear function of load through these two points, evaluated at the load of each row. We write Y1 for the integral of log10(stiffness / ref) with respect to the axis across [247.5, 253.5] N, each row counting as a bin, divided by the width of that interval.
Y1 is -0.009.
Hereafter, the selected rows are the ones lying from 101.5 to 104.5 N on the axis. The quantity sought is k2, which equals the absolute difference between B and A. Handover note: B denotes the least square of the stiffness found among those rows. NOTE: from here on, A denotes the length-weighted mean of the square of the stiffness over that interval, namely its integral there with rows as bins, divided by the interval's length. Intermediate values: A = 1.28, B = 1.24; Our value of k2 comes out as 0.037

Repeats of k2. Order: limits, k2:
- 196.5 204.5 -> 0.047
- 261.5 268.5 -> 0.043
